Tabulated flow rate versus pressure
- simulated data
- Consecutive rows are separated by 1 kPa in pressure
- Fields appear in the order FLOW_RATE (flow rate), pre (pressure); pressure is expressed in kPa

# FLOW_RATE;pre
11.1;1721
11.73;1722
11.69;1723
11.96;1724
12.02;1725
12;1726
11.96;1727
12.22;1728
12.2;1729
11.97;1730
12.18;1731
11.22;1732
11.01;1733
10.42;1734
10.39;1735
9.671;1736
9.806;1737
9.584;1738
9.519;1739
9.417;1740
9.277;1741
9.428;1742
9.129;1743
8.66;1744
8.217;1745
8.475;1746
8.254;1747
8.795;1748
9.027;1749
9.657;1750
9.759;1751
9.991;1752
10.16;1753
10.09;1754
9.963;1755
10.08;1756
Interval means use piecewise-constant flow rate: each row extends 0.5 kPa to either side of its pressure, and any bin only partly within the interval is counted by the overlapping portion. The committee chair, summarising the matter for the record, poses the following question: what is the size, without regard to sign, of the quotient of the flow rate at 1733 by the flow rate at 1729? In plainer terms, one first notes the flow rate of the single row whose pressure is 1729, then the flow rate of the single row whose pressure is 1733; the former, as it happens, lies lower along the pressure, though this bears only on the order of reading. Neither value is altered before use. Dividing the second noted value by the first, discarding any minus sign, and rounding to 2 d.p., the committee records 0.90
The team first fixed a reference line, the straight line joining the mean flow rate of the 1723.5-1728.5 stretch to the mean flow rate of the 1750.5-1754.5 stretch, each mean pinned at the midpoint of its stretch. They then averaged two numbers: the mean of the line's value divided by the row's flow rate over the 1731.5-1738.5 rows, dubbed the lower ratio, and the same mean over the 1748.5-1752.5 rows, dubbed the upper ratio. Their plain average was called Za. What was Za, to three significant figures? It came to 1.08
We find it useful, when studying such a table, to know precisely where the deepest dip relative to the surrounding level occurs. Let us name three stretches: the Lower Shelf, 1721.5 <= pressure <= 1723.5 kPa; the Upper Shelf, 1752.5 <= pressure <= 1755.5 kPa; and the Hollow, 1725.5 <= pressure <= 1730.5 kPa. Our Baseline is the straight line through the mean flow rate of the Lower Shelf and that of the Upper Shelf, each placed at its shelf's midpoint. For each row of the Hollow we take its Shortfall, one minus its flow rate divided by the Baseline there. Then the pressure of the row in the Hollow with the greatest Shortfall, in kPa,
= 1726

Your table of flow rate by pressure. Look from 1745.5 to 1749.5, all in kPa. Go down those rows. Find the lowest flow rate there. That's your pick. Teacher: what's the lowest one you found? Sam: 8.254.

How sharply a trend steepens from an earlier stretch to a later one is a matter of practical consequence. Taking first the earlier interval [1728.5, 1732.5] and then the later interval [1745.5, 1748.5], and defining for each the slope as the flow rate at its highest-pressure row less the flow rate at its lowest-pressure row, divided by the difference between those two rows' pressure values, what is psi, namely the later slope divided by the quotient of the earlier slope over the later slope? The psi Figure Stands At -0.08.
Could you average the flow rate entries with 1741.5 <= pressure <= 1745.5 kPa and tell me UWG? 8.9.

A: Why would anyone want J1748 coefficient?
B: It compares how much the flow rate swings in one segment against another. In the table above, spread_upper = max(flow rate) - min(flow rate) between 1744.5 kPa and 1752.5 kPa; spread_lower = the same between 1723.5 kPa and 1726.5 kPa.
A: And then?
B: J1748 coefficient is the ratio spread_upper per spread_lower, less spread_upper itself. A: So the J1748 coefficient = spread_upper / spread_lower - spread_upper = 27.8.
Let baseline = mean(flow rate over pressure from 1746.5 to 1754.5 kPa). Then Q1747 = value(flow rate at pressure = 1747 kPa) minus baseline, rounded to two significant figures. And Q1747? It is -1.2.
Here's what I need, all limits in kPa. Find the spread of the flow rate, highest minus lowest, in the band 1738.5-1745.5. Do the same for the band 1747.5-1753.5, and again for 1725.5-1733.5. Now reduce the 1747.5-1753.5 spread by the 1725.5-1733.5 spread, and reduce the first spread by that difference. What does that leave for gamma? 1.1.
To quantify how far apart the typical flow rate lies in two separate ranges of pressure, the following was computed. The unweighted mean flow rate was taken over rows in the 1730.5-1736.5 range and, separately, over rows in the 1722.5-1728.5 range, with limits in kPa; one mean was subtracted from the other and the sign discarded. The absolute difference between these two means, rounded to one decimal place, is 1.2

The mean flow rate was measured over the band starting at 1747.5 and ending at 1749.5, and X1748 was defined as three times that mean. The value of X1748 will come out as 26.7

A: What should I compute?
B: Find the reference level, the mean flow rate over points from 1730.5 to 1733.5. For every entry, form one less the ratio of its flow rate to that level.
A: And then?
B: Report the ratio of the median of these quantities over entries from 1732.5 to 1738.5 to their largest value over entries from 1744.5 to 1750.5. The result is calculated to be 0.42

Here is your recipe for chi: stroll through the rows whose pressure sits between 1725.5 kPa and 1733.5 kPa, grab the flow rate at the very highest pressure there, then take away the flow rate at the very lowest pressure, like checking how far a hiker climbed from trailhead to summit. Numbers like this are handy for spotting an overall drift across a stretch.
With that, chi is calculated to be -1.0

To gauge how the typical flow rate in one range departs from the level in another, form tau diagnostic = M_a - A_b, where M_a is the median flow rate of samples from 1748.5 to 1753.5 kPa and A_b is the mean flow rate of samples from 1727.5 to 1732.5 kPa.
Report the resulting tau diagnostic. -2.2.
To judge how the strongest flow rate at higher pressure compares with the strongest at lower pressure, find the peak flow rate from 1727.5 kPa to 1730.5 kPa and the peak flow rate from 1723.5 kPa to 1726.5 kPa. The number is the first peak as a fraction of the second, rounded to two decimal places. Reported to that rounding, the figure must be 1.02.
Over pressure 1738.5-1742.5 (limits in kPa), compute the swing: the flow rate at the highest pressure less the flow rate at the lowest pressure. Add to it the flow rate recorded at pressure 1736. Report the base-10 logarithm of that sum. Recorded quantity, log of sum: 0.98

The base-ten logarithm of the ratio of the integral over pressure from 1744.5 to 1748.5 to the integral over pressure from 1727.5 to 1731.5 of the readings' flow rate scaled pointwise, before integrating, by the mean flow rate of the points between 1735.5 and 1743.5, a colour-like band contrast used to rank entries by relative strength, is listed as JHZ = -0.16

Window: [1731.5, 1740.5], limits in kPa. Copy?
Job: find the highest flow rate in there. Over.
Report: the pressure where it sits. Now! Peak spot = 1732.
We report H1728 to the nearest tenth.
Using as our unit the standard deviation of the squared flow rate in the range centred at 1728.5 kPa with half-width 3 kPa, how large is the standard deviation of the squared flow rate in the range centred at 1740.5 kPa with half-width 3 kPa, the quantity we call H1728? 1.0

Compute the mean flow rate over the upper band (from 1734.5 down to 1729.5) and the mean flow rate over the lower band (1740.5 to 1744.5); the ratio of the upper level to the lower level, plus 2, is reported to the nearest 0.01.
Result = 3.25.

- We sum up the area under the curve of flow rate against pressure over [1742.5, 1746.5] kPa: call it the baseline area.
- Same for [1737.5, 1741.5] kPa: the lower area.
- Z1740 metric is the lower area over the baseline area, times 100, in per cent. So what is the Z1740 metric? 110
